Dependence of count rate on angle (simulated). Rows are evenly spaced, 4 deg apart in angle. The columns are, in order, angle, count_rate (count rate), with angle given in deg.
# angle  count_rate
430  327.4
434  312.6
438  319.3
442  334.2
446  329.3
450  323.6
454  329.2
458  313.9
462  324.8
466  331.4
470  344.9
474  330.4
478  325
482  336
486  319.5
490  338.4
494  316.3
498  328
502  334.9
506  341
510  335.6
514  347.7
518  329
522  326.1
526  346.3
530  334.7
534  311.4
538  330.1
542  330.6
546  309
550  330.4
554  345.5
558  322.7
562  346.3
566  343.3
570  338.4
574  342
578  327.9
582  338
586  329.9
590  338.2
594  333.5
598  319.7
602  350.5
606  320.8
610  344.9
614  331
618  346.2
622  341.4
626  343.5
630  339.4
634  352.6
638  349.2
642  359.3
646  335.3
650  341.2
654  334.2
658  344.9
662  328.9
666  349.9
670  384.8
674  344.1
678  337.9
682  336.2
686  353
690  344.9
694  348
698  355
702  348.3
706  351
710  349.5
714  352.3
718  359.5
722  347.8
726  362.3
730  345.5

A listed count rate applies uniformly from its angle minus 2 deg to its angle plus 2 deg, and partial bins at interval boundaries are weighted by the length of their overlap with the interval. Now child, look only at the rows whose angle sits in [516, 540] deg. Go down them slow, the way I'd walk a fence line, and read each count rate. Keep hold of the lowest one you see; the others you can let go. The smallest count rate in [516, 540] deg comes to 311.4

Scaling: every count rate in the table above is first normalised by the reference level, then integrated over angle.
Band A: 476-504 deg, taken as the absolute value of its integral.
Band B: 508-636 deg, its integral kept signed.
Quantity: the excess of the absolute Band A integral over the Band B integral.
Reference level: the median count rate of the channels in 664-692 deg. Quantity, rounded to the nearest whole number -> -98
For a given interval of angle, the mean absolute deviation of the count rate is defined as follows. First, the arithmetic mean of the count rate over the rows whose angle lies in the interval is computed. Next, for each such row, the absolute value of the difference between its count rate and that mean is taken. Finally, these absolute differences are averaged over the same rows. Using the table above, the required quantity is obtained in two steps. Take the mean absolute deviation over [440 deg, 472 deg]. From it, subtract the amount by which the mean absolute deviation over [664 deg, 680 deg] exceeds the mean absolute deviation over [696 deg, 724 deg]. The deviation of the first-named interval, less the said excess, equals -6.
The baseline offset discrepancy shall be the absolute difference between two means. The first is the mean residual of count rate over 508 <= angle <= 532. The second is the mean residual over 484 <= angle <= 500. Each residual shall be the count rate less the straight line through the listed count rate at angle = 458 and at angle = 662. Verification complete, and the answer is 9.0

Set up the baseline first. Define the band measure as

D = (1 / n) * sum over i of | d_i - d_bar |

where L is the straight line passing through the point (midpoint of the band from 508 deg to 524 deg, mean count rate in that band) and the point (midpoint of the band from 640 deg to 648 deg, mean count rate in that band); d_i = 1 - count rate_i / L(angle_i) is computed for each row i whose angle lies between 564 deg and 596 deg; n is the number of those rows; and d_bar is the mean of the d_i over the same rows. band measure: 0.0144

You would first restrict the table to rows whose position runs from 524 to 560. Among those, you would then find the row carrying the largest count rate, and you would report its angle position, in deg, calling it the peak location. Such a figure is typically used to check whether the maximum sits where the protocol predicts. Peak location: 526 deg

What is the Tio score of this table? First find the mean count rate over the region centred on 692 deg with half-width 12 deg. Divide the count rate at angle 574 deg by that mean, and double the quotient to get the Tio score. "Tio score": 1.97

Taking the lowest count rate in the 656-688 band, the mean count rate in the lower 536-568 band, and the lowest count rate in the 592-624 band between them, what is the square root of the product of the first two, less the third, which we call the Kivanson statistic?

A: 10.9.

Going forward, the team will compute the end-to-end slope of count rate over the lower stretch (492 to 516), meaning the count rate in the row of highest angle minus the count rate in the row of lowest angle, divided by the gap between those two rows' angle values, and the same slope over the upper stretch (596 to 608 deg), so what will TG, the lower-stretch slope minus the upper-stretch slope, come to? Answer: 1.4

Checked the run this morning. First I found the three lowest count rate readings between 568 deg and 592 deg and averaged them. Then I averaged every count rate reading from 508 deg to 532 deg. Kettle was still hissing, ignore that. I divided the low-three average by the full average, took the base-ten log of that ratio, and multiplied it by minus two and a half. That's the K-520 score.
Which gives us 0.015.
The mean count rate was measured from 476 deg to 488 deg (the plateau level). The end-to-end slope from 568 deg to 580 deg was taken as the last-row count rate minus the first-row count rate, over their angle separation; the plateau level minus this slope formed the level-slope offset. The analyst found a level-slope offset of 328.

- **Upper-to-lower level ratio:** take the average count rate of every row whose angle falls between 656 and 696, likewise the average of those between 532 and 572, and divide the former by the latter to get 1.05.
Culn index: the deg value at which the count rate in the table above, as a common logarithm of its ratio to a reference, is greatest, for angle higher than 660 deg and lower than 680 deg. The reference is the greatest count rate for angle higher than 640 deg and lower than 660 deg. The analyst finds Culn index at 670 deg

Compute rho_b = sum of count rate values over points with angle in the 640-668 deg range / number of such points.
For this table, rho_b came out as 342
